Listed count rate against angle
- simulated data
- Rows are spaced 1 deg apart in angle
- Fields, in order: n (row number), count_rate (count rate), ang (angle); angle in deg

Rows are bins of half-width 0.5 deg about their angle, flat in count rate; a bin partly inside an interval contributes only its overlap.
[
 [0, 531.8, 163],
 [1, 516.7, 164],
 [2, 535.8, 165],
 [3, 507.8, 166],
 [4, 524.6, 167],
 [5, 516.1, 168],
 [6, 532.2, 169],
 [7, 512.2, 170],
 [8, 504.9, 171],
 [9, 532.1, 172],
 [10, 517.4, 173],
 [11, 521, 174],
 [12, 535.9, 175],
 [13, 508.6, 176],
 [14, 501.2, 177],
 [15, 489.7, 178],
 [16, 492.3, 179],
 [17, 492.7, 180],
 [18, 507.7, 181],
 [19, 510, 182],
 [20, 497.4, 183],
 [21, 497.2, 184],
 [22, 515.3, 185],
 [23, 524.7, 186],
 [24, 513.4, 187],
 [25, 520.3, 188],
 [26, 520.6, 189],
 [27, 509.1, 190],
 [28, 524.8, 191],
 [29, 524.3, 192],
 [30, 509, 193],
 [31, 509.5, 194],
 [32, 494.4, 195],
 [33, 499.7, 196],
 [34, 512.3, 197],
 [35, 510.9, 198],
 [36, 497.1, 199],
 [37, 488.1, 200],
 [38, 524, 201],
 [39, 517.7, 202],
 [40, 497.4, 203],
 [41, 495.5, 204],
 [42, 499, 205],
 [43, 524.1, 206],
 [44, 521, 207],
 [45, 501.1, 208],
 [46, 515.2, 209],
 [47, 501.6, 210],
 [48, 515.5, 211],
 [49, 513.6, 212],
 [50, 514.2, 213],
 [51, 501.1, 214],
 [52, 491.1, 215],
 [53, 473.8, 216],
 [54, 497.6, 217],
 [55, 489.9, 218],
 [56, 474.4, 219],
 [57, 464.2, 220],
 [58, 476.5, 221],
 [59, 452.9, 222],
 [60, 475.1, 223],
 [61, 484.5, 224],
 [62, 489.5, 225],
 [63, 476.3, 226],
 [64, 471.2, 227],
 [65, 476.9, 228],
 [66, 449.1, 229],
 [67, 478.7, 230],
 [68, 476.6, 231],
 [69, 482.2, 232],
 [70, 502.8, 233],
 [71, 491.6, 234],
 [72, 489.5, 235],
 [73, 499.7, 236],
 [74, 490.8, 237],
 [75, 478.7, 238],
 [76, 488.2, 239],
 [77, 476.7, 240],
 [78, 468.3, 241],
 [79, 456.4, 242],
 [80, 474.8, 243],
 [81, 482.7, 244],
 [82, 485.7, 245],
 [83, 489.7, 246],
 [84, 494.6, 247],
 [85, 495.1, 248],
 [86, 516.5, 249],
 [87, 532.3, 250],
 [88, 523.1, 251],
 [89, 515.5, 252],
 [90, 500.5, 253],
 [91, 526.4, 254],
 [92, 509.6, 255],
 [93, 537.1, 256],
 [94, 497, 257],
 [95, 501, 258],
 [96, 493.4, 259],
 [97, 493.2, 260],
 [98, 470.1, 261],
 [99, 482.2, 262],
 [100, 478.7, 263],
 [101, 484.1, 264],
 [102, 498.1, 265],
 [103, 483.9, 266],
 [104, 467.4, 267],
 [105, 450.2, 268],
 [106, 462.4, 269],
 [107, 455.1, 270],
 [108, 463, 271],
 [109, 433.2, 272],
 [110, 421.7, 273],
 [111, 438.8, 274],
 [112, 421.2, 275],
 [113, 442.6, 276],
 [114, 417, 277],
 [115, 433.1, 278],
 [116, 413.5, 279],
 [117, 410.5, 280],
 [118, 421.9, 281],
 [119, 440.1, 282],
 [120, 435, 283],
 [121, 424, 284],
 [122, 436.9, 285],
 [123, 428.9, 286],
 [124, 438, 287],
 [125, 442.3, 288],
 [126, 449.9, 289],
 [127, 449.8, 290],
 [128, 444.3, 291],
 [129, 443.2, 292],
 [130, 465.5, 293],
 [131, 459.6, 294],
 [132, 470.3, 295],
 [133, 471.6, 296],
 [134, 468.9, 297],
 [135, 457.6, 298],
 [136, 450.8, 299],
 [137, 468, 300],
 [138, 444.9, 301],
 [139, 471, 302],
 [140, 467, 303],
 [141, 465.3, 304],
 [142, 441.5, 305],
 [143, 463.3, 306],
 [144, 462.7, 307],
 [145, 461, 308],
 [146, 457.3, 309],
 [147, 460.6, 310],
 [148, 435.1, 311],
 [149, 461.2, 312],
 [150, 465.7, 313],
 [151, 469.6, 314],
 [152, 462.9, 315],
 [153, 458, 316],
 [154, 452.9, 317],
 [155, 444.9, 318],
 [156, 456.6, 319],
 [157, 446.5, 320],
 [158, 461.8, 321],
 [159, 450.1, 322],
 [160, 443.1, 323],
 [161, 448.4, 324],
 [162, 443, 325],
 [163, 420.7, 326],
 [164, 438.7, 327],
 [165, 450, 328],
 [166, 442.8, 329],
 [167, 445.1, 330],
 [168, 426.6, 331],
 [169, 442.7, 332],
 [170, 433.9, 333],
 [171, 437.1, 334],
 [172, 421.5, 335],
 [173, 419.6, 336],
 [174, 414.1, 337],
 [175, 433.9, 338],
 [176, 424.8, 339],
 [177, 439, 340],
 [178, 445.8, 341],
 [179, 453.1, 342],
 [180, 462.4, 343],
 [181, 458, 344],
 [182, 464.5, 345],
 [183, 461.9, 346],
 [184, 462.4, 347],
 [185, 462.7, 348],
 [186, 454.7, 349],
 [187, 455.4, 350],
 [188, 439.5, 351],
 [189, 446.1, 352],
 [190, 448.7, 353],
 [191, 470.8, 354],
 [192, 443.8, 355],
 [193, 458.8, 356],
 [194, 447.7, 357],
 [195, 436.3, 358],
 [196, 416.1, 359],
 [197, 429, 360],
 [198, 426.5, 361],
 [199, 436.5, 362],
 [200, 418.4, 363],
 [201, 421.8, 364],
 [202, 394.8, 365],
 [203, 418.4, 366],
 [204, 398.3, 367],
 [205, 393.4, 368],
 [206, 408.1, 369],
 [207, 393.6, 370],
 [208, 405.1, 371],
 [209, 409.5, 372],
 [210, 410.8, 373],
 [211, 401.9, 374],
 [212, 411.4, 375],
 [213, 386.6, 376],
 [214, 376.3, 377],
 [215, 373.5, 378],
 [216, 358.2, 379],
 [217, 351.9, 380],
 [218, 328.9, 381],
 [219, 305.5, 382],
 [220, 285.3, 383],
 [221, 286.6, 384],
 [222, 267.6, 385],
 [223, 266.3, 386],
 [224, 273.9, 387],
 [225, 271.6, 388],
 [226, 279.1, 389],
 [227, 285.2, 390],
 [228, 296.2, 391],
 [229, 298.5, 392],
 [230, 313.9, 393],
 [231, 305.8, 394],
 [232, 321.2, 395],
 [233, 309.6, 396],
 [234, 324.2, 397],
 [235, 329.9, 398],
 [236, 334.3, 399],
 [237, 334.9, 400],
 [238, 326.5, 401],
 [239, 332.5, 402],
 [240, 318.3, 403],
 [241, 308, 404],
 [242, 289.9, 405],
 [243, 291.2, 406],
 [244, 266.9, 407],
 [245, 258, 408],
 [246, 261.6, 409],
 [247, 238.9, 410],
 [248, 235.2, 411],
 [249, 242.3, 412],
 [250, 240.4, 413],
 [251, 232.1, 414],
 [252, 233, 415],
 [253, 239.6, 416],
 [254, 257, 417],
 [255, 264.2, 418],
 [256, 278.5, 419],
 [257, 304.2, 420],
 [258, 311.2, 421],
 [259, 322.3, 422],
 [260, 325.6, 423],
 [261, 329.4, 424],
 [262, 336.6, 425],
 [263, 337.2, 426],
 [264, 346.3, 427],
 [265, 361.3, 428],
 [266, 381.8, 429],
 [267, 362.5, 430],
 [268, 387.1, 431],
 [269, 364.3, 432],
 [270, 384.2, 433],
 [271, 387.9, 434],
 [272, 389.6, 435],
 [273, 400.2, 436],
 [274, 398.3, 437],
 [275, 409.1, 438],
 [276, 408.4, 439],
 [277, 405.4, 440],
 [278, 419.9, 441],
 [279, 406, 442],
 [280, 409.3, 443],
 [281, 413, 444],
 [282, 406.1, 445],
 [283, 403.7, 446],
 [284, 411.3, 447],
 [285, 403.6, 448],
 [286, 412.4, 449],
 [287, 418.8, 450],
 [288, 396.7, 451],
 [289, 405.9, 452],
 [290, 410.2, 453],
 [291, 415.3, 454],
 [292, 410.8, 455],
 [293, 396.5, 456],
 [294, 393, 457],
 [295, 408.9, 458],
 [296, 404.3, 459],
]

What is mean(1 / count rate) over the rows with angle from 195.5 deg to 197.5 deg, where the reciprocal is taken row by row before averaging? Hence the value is 0.0020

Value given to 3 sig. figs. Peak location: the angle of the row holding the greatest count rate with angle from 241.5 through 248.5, 248 deg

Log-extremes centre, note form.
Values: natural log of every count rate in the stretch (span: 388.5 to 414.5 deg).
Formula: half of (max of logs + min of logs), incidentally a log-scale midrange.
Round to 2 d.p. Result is 5.63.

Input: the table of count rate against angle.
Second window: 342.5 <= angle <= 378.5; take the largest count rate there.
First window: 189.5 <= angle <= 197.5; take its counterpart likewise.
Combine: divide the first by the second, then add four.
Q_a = 5.11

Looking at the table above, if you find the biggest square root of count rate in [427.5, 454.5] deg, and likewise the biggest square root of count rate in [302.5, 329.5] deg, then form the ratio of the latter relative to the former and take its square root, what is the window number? 1.03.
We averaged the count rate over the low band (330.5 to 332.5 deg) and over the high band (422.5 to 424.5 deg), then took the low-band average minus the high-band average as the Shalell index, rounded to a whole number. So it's 107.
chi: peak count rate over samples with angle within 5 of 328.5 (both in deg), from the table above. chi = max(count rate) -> 450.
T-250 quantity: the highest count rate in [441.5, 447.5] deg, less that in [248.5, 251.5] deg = -119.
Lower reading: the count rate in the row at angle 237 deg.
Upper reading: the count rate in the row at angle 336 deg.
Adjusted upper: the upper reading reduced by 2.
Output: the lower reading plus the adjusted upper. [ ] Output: 908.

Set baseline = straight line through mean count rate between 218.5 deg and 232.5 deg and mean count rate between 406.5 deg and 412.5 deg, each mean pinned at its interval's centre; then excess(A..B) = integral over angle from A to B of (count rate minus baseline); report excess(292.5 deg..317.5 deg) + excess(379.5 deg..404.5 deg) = 2948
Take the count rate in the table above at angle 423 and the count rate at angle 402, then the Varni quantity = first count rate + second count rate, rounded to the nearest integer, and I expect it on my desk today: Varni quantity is 658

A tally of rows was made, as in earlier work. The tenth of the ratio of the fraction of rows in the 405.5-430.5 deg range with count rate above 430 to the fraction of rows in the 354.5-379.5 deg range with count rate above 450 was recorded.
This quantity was 0.000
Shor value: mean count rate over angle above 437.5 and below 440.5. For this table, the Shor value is 408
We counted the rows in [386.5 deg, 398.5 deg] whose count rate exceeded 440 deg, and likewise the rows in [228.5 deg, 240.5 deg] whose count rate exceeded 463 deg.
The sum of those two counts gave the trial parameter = 11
